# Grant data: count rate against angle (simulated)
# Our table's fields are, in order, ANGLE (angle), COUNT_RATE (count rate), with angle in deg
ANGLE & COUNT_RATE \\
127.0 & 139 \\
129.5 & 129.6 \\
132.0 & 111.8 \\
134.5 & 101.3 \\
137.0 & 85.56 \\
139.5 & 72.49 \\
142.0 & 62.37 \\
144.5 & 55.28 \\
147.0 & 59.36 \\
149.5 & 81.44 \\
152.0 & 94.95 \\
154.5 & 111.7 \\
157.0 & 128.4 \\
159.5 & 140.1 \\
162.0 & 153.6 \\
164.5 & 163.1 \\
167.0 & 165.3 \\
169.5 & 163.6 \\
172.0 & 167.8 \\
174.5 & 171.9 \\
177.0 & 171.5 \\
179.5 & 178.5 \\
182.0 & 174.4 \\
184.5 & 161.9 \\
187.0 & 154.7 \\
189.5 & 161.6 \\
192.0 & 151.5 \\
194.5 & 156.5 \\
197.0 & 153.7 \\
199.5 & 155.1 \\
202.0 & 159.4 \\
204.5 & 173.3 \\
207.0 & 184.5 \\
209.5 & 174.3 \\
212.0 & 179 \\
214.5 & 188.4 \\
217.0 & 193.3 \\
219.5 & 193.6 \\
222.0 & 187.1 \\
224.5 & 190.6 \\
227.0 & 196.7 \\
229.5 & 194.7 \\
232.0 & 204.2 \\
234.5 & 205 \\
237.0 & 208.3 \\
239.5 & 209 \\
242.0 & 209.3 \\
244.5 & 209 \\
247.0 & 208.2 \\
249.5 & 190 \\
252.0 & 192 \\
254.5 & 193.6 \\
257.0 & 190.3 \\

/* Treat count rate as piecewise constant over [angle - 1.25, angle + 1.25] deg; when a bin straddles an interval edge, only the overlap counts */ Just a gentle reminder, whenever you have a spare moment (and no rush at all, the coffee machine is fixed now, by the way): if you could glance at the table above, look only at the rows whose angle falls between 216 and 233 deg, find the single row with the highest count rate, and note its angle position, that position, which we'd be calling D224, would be 232.0 deg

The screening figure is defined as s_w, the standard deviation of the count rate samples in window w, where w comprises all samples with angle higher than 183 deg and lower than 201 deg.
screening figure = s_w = 4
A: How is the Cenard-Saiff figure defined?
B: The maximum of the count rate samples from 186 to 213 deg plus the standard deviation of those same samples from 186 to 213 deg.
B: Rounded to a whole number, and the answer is 196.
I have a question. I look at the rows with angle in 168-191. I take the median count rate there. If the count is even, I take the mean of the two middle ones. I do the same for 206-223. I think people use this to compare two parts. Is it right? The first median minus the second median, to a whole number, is -19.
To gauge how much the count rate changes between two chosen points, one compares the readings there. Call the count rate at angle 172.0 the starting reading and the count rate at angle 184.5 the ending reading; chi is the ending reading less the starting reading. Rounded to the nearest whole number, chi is -6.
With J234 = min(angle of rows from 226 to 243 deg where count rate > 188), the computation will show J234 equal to 227.0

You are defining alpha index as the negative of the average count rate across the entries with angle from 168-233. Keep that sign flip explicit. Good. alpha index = -175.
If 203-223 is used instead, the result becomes -184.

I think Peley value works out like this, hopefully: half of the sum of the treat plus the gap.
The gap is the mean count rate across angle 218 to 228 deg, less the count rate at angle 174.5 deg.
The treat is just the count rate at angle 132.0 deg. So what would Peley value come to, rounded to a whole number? 66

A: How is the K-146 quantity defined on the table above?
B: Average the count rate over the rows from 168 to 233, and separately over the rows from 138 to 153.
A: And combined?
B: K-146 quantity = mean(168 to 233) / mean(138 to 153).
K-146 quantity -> 2.5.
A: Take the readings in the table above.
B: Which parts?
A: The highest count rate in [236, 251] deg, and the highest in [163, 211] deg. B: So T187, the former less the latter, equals 25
